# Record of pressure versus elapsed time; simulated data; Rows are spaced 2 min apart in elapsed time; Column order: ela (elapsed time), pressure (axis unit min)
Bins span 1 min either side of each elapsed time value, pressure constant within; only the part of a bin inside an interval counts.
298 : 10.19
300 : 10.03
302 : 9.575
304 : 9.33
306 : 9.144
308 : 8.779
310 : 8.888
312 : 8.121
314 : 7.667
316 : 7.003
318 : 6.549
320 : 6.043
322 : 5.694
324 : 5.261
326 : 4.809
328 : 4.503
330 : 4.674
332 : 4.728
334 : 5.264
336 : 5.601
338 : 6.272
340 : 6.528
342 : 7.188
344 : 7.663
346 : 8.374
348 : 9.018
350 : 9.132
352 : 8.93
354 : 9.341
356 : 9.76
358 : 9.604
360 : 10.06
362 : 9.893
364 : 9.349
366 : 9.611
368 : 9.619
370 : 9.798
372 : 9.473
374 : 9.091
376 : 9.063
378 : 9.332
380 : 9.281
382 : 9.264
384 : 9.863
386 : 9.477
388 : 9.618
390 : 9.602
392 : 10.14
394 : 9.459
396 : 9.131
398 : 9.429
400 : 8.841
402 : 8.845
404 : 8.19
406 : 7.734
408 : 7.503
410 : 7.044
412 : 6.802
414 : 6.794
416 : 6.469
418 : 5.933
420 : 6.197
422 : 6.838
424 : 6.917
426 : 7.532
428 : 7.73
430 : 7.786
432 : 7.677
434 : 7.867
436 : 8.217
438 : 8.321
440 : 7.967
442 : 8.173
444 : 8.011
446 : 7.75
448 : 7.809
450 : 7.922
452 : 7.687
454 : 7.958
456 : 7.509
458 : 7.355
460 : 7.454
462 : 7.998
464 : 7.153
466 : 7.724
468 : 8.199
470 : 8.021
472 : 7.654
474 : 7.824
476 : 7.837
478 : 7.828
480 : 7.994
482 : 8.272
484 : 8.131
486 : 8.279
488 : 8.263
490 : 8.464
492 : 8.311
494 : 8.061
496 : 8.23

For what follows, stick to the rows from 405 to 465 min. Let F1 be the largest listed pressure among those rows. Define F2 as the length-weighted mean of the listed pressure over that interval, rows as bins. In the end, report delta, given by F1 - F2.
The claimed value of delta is 0.85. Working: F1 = 8.321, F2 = 7.5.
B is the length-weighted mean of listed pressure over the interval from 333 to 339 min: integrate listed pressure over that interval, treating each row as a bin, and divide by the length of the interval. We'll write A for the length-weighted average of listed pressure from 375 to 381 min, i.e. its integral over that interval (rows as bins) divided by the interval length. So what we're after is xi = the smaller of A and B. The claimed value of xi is 5.7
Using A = 9.2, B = 5.7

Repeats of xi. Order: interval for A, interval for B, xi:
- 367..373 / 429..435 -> 7.8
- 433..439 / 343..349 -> 8.1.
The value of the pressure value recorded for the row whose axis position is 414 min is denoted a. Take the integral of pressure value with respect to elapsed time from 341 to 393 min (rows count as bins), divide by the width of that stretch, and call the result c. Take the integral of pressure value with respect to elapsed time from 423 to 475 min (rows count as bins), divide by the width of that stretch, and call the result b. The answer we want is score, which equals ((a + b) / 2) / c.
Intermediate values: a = 6.794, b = 7.8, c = 9.3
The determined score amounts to 0.78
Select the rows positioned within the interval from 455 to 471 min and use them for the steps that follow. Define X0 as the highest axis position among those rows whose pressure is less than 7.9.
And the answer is 466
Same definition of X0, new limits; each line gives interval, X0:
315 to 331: 330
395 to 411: 410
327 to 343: 342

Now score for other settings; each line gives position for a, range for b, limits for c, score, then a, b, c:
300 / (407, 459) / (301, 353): 1.23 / 10.03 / 7.5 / 7.1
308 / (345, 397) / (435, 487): 1.15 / 8.779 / 9.4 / 7.9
